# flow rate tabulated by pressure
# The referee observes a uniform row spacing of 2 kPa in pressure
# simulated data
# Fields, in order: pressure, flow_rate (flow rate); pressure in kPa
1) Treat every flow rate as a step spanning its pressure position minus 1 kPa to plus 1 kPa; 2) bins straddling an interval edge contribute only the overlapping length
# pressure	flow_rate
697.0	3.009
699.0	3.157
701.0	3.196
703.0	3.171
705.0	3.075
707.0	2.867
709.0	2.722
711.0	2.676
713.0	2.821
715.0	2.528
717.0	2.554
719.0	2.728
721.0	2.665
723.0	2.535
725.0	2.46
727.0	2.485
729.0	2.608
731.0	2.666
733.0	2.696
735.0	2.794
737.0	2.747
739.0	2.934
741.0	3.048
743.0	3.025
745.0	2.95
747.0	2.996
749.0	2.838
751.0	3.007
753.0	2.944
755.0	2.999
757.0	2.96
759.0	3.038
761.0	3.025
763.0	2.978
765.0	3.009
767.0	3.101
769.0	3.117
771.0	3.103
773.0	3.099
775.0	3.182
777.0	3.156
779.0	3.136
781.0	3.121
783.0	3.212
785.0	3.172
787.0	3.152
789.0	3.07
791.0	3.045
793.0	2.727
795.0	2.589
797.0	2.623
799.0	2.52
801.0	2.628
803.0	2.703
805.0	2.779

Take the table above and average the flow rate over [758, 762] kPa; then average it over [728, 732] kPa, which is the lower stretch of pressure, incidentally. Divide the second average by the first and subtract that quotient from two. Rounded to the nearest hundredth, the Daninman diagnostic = 1.13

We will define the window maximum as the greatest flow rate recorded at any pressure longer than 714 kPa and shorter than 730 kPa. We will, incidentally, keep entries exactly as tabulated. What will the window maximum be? 2.728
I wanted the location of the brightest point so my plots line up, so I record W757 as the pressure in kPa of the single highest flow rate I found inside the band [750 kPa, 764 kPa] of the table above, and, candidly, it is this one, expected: 759.0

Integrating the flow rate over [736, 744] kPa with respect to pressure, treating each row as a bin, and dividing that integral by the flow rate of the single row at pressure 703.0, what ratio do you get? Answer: 7.4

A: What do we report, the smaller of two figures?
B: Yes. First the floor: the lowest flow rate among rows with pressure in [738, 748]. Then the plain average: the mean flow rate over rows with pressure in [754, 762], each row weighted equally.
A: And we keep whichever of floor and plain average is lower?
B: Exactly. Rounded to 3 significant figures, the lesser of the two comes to 2.93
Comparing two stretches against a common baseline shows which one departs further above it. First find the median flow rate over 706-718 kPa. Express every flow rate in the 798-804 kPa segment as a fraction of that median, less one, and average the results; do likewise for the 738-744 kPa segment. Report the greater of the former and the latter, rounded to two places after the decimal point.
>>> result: 0.11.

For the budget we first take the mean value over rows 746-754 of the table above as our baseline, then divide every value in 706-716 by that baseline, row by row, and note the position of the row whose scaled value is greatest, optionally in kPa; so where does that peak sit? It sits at 707.0 kPa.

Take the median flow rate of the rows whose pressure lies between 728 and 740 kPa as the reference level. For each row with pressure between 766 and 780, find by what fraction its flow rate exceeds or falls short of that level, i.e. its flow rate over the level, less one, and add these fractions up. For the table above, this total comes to 1.0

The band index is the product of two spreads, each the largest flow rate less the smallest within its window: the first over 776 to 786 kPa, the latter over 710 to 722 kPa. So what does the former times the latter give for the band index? 0.027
